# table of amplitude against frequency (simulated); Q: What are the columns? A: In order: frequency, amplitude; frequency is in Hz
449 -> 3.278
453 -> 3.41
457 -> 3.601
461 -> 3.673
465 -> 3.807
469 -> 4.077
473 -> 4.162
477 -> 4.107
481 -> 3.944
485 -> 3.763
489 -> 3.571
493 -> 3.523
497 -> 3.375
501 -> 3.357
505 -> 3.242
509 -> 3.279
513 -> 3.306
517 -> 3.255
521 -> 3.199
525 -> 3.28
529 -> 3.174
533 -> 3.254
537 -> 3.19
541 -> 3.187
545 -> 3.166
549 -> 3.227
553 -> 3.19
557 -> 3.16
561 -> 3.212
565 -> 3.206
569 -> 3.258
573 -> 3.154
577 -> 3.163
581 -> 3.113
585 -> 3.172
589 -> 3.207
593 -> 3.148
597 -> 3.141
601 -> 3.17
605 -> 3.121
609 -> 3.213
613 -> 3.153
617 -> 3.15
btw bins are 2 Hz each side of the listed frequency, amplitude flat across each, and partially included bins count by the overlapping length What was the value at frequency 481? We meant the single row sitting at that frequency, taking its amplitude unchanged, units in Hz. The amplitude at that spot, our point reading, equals 3.944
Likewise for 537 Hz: 3.19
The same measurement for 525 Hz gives 3.28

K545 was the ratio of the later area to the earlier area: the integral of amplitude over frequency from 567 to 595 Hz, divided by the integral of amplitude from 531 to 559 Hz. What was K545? 0.993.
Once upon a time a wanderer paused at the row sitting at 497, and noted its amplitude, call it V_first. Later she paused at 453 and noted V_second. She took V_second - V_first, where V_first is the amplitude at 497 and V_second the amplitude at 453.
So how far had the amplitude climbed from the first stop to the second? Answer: 0.0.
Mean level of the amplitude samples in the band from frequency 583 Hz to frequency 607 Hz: 3.16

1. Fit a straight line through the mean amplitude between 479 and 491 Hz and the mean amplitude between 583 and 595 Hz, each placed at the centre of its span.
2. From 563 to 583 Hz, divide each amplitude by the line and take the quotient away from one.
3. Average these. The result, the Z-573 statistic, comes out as 0.027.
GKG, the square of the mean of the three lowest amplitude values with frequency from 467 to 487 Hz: 15.4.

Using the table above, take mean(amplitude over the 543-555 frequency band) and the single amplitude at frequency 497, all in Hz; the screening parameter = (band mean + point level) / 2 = 3.28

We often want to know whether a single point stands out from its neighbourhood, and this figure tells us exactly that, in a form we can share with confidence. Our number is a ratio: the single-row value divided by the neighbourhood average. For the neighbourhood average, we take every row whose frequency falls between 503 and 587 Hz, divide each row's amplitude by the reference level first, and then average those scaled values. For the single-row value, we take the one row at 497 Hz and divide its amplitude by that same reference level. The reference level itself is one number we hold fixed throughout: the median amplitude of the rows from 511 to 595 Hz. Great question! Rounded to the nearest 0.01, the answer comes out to 1.05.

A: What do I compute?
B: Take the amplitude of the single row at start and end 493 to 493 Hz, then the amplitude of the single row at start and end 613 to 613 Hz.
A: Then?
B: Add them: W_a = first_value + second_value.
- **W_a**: 6.7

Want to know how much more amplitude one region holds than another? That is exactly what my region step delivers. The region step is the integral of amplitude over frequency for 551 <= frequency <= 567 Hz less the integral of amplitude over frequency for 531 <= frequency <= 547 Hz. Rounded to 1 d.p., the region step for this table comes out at -0.1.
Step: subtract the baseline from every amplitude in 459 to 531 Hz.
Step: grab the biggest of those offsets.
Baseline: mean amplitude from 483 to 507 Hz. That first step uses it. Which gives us 0.7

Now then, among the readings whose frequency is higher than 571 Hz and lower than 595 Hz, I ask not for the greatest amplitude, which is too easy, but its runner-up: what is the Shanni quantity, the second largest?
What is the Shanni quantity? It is 3.172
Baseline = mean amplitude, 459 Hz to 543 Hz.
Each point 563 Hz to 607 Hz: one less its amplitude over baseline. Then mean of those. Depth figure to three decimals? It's 0.097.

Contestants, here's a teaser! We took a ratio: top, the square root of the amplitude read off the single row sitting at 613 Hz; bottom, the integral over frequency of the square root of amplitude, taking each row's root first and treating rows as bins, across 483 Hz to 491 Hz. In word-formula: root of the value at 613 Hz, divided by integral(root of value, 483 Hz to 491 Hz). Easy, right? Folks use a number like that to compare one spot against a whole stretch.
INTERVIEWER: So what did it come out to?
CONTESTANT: 0.116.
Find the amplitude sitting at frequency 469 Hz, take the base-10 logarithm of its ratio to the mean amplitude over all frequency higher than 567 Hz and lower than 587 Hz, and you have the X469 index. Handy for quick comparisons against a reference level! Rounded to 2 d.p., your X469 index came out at 0.11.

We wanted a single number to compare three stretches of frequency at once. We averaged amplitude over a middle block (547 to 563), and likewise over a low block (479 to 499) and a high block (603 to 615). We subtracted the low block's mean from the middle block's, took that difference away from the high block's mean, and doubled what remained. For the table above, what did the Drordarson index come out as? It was 7.20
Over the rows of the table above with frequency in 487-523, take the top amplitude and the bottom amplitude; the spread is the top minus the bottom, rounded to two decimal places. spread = 0.37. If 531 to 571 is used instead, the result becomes 0.10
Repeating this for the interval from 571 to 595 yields 0.09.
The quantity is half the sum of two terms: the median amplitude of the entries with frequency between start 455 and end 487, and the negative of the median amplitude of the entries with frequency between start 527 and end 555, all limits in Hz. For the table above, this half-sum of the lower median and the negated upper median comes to 0.34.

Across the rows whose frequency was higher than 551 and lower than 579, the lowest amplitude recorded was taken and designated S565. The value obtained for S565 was 3.154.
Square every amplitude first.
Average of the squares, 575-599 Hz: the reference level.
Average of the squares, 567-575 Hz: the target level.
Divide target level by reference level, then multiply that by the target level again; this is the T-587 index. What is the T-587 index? 10.6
